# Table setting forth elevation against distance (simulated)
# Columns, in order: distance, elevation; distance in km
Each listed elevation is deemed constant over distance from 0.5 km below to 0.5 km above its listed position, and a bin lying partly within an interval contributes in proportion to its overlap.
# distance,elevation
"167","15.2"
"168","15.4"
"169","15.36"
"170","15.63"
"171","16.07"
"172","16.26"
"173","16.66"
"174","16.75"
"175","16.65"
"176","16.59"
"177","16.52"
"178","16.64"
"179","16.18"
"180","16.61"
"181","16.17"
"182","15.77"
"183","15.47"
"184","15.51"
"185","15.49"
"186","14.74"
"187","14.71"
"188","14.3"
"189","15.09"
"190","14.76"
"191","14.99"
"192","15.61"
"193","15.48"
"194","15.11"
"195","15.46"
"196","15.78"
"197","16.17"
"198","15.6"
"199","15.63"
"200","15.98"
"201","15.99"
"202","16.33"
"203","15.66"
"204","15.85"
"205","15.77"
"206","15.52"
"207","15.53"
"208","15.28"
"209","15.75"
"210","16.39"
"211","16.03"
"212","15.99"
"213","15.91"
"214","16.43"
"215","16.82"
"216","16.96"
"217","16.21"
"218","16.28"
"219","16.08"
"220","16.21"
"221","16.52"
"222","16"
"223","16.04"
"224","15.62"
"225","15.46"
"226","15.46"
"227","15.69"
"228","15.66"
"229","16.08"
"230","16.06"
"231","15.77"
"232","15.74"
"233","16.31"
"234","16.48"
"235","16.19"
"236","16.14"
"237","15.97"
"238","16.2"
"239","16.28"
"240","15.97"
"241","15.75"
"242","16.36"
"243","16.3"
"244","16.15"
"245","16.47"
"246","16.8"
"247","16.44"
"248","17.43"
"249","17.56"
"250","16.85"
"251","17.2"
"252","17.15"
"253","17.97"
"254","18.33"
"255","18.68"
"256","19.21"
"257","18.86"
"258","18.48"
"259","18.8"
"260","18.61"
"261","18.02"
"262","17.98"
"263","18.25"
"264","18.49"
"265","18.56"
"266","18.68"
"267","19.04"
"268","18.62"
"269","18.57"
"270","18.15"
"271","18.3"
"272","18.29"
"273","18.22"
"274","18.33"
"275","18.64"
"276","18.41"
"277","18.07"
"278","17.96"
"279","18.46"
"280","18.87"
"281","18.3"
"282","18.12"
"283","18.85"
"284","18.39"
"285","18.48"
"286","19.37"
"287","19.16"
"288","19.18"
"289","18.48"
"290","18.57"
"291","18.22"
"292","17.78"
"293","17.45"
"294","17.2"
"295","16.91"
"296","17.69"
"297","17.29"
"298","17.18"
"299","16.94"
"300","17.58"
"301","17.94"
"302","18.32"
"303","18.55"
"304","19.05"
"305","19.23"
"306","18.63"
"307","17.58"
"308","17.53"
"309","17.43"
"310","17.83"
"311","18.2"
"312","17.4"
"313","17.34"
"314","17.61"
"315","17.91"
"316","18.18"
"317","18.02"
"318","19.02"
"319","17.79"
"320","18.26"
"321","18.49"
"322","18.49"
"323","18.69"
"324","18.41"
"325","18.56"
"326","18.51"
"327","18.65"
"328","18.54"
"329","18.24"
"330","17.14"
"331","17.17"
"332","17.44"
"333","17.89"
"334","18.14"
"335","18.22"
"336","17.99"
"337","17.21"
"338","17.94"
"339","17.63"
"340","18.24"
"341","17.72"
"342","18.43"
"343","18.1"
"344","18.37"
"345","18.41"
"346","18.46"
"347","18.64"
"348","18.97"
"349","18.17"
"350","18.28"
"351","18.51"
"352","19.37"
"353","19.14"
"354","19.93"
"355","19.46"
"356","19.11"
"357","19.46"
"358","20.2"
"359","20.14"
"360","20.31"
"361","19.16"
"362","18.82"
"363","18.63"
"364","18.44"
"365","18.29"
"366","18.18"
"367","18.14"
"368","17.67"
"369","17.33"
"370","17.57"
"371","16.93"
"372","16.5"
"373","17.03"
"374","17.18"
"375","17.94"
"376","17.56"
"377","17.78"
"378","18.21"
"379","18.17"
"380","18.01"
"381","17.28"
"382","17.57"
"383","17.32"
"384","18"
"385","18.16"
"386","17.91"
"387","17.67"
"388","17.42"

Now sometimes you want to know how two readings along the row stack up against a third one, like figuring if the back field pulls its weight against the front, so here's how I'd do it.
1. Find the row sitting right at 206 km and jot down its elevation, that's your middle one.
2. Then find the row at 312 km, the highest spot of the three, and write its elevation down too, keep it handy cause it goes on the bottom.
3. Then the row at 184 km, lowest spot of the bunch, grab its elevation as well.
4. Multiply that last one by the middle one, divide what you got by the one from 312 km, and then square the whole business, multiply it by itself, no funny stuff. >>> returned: 191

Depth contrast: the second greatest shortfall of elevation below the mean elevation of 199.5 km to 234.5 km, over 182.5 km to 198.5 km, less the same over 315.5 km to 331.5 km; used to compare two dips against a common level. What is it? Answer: 2.5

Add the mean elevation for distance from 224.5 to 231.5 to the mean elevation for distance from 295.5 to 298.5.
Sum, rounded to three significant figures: 33.1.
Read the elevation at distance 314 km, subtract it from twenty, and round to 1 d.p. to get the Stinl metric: 2.4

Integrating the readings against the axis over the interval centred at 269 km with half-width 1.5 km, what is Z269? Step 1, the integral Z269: 55.3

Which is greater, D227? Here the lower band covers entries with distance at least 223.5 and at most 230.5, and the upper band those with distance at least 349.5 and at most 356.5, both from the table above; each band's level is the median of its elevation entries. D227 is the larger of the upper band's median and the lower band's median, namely 19.1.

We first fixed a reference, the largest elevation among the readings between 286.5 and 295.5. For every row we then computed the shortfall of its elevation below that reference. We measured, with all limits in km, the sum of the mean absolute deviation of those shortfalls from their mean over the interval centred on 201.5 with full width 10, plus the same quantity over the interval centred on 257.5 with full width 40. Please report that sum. 1.09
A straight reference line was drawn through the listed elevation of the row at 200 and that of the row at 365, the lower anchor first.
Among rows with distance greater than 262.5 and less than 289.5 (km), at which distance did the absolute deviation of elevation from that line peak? 286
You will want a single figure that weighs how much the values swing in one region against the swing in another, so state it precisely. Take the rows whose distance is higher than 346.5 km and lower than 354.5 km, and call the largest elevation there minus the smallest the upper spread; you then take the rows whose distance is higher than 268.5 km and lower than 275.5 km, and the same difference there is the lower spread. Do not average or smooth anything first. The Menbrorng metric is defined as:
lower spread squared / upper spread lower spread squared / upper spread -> 0.1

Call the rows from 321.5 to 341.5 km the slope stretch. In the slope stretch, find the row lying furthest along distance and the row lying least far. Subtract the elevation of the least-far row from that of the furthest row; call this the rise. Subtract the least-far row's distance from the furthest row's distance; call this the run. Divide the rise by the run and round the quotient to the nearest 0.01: -0.04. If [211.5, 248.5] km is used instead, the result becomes 0.04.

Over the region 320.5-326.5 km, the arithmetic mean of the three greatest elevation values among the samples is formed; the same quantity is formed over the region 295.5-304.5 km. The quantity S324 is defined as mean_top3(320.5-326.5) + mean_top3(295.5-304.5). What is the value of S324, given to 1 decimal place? 37.2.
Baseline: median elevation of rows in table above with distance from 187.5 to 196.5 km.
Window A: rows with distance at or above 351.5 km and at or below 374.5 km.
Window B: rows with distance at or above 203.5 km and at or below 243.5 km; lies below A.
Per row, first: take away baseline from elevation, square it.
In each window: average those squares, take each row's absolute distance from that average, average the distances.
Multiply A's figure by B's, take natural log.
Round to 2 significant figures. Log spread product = 1.3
